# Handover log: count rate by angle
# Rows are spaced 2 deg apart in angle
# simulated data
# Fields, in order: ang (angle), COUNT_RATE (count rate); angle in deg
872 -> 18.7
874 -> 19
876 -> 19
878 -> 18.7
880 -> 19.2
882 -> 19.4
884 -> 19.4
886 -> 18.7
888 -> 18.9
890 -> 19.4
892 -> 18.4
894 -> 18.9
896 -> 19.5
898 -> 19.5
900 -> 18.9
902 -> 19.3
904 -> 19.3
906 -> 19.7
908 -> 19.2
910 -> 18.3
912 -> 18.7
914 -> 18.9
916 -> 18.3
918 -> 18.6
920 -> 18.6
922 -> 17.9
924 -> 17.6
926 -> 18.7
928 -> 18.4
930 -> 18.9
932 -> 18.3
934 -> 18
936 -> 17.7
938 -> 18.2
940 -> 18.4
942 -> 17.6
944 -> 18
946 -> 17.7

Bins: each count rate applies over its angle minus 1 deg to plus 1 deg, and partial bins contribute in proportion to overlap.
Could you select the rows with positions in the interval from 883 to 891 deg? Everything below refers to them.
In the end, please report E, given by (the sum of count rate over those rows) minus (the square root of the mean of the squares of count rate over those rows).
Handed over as 57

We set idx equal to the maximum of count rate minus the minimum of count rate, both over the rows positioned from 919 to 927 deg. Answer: 1.10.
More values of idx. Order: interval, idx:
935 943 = 0.80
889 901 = 1.10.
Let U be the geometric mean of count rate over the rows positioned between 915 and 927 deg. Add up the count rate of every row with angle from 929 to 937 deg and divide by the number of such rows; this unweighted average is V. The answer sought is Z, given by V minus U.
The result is -0.1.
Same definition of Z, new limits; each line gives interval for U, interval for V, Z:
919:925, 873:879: 0.9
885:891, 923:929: -0.8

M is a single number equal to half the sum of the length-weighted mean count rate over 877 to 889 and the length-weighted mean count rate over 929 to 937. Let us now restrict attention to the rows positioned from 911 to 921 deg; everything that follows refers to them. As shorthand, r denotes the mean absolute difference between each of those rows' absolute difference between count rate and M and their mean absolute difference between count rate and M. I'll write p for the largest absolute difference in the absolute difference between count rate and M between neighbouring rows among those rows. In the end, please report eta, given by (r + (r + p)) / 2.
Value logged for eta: 0.27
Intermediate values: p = 0.3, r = 0.122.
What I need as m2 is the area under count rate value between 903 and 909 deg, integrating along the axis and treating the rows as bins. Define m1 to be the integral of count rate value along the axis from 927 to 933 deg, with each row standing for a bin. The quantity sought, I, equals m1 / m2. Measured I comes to 0.96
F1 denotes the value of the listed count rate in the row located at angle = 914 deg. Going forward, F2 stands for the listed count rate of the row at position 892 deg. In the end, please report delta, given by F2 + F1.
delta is 37.3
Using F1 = 18.9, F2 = 18.4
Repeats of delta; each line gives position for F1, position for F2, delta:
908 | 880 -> 38.4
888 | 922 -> 36.8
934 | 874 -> 37.0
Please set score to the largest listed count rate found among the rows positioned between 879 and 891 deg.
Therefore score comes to 19.4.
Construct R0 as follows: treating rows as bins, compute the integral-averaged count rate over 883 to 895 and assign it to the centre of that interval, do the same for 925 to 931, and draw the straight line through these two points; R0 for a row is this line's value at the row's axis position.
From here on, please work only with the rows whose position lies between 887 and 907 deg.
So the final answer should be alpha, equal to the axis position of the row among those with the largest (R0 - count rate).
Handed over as 892 deg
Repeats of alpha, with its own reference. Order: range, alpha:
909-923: 922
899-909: 900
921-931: 924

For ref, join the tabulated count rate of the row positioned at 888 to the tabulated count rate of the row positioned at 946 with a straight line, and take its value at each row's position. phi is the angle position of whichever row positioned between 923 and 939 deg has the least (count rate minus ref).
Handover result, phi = 924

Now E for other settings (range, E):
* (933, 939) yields 36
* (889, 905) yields 134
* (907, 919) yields 93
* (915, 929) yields 110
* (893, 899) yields 39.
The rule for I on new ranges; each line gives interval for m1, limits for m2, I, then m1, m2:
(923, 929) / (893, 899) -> 0.94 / 109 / 116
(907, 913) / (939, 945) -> 1.04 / 112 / 108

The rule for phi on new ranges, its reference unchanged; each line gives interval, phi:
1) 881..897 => 892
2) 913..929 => 924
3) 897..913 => 910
